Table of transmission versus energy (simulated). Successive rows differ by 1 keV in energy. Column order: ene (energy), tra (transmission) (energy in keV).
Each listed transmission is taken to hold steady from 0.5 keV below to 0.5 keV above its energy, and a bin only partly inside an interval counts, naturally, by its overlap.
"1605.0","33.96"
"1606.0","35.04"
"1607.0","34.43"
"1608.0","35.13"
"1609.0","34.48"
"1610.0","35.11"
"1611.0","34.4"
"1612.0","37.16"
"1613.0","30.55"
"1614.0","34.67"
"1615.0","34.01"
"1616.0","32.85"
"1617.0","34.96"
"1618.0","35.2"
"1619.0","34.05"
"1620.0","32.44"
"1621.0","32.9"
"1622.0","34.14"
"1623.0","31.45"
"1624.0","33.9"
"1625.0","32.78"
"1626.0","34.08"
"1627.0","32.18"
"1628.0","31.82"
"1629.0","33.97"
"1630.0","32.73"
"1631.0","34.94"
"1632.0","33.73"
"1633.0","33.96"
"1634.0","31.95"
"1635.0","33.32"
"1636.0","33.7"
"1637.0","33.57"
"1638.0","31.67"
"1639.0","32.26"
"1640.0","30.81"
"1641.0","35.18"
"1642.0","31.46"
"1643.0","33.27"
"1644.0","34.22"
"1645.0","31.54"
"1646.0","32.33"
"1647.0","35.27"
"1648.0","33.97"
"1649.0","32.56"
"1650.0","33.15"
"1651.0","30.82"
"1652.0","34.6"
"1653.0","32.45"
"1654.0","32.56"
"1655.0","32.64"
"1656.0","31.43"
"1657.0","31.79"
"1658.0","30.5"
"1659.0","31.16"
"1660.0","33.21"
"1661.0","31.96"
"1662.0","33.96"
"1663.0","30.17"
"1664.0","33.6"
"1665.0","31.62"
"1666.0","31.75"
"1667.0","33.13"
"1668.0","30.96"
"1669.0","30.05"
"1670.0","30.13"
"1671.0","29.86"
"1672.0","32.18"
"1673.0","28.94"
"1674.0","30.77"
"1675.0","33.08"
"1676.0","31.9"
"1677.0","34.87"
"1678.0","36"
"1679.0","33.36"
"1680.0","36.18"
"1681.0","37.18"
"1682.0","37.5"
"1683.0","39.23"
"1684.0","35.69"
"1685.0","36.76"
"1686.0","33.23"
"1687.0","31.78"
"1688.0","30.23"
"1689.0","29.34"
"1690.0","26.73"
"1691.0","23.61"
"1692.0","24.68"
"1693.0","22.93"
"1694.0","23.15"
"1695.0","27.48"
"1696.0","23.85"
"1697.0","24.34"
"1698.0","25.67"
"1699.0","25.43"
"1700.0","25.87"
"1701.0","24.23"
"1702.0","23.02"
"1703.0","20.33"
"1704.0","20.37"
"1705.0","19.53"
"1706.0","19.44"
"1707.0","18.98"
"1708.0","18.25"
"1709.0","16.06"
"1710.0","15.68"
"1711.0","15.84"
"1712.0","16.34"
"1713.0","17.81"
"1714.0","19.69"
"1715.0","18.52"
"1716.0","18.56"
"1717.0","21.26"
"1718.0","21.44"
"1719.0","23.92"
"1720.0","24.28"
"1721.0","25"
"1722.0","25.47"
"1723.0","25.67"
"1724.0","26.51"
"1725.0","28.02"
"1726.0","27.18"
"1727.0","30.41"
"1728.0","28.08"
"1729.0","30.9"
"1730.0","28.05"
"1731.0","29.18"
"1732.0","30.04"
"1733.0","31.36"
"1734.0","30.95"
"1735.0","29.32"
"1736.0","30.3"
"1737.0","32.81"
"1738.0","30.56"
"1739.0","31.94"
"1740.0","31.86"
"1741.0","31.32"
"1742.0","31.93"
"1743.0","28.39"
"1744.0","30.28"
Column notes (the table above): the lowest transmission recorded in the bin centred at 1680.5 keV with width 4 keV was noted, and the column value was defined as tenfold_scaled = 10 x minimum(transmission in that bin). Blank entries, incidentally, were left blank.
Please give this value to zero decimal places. 334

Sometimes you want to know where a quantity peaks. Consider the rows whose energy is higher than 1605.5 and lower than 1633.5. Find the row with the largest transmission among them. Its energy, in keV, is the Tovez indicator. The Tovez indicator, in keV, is 1612.0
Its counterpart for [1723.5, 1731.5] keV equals 1729.0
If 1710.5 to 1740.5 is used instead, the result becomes 1737.0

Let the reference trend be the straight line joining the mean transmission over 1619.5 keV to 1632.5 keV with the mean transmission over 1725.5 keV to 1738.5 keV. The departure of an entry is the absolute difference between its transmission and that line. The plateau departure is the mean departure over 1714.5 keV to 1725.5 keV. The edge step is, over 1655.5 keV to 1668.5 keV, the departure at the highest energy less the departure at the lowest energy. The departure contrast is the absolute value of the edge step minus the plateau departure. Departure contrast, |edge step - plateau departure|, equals 6.7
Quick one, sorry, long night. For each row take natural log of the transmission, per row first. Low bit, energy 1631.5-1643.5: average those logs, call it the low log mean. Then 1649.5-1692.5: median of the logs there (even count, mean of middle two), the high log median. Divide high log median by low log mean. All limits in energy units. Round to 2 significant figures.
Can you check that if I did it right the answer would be 0.99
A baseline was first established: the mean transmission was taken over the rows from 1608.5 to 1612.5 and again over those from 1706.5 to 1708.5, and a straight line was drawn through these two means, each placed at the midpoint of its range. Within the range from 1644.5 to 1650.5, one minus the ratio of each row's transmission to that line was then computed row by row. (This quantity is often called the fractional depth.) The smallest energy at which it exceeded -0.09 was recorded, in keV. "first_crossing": 1645.0 keV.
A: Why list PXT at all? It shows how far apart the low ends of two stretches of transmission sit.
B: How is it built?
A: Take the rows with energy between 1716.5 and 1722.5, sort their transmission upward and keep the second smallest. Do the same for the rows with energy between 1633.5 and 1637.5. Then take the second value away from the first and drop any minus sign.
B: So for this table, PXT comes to 12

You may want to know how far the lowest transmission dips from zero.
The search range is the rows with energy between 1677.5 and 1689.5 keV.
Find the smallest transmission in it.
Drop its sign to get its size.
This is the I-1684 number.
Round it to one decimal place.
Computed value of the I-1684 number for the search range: 29.3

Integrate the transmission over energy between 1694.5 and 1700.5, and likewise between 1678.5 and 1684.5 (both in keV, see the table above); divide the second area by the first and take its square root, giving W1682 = 1.20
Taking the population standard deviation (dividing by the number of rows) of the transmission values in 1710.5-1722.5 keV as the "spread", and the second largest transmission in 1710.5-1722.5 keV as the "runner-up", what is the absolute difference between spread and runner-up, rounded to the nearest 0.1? 21.8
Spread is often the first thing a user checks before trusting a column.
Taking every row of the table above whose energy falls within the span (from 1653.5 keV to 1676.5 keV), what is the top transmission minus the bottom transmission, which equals 5.0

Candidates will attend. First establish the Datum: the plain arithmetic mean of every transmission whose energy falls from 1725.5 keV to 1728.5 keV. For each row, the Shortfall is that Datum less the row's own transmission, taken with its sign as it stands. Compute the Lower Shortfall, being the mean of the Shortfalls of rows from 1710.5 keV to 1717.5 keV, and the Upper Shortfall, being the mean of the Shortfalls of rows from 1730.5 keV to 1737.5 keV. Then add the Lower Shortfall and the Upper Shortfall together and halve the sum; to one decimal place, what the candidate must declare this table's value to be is 4.1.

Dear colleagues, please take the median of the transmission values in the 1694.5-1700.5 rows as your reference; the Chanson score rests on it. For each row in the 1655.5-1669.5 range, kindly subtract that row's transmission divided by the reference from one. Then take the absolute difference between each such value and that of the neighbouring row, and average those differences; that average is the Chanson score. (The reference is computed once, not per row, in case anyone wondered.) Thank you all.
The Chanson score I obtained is 0.064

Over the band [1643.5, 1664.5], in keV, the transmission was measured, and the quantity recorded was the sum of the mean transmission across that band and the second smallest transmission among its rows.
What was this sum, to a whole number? 63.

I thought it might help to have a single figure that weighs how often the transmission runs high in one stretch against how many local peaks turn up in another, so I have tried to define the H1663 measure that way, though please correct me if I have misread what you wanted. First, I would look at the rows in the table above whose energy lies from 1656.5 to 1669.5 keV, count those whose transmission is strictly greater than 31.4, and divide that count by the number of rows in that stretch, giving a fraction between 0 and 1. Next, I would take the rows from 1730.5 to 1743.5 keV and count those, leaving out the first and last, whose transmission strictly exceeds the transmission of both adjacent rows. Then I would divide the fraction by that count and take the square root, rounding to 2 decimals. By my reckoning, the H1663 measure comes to 0.39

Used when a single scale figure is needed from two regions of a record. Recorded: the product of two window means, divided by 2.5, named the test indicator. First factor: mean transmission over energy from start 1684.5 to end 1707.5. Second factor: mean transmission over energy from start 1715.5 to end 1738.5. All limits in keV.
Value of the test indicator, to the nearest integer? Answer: 276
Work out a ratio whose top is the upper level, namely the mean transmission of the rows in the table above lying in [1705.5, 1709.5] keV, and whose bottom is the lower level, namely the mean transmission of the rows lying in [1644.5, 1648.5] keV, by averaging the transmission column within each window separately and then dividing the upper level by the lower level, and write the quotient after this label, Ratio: 0.546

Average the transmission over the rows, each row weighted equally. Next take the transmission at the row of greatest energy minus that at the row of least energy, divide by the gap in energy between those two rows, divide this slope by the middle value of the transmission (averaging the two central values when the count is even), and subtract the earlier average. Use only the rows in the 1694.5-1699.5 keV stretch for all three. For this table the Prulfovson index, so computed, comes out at -25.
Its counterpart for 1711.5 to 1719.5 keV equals -20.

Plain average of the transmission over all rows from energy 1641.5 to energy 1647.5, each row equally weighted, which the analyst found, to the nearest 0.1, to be 33.0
